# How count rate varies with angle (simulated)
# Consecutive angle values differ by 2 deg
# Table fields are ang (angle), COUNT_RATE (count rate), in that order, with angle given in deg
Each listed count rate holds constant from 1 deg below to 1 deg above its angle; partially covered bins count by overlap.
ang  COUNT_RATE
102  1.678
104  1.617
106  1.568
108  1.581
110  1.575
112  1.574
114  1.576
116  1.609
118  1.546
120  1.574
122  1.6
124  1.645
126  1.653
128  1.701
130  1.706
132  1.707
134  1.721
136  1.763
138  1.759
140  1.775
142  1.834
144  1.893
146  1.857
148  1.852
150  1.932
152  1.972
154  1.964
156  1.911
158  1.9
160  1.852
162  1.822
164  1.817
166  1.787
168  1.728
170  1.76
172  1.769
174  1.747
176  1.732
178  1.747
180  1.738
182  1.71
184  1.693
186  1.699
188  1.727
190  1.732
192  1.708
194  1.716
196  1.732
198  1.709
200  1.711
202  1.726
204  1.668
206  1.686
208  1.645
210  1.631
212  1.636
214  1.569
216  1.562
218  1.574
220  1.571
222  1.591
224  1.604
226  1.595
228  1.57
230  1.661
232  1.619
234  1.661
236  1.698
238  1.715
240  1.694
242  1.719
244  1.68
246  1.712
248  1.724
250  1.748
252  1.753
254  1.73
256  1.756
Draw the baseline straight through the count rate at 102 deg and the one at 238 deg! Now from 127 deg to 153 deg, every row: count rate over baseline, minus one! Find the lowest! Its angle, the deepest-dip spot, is 128 deg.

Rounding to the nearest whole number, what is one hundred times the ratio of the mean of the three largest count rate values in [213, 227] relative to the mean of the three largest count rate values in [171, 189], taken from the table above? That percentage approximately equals 91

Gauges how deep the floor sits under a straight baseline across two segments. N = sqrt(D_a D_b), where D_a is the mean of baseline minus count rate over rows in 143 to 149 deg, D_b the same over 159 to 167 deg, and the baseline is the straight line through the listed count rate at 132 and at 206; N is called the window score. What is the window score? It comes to 0.14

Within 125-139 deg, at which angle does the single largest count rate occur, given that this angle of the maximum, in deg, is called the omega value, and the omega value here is 136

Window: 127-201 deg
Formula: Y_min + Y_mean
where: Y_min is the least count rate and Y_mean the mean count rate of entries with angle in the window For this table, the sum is 3.47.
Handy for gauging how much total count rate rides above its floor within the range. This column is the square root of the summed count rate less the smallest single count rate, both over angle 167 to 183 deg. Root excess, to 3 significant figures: 3.50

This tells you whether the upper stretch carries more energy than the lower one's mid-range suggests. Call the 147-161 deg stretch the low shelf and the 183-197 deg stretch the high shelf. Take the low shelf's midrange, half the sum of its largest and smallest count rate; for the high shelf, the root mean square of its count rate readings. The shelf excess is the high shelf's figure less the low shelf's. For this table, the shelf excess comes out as -0.20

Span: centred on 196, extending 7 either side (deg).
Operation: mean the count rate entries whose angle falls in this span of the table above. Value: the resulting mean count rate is 1.72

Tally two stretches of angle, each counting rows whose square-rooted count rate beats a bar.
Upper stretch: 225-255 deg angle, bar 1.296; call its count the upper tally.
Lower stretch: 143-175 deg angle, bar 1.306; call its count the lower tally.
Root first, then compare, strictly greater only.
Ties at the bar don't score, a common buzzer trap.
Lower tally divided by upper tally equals 1.6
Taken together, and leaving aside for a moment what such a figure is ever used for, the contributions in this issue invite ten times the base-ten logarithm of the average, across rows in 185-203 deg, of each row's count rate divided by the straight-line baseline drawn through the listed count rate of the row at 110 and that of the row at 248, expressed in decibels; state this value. 0.1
